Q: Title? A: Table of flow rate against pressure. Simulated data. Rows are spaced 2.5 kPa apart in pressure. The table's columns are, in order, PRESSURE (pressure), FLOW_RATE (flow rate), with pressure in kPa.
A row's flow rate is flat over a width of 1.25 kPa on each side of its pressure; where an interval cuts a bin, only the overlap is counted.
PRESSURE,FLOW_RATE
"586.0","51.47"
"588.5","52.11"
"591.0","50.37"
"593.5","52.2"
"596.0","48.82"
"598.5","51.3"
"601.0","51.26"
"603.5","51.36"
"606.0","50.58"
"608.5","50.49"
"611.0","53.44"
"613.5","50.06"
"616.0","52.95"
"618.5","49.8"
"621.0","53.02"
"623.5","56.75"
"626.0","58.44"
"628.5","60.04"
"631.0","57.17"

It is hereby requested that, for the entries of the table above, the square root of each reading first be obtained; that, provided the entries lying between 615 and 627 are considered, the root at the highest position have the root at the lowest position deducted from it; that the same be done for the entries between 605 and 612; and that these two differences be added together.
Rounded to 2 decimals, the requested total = 0.57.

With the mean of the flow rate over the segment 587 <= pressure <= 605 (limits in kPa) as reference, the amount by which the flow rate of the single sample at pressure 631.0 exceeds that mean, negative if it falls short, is 6.1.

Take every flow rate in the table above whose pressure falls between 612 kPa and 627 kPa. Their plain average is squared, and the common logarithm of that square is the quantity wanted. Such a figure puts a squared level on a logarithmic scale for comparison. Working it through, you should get 3.46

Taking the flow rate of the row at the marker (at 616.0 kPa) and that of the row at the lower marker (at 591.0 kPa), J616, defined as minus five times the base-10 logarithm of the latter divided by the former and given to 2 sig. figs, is 0.11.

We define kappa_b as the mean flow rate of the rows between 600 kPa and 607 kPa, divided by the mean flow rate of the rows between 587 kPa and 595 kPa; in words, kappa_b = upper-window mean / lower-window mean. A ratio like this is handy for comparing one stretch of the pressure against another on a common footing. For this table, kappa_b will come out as 0.99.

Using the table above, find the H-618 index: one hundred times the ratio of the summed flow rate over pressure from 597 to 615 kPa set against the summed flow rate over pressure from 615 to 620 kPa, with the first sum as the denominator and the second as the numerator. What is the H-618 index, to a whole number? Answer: 29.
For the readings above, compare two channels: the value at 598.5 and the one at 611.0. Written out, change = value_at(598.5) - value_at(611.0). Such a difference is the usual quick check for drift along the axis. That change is -2.1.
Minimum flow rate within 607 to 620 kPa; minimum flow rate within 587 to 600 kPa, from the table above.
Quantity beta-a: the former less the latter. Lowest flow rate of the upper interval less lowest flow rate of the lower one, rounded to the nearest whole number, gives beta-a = 1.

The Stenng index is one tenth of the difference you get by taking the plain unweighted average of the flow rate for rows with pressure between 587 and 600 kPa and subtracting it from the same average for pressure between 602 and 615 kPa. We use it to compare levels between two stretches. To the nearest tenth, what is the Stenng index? 0.0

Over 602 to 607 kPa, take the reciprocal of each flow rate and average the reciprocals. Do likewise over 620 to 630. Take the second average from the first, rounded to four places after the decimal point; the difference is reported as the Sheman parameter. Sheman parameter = 0.0021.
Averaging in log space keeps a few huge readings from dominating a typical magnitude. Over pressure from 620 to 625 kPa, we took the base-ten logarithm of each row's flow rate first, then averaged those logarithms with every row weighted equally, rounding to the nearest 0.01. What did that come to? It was 1.74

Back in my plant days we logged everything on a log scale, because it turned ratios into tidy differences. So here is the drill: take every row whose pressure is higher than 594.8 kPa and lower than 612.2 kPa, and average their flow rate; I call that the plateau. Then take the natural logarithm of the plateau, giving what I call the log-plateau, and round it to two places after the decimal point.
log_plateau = 3.93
